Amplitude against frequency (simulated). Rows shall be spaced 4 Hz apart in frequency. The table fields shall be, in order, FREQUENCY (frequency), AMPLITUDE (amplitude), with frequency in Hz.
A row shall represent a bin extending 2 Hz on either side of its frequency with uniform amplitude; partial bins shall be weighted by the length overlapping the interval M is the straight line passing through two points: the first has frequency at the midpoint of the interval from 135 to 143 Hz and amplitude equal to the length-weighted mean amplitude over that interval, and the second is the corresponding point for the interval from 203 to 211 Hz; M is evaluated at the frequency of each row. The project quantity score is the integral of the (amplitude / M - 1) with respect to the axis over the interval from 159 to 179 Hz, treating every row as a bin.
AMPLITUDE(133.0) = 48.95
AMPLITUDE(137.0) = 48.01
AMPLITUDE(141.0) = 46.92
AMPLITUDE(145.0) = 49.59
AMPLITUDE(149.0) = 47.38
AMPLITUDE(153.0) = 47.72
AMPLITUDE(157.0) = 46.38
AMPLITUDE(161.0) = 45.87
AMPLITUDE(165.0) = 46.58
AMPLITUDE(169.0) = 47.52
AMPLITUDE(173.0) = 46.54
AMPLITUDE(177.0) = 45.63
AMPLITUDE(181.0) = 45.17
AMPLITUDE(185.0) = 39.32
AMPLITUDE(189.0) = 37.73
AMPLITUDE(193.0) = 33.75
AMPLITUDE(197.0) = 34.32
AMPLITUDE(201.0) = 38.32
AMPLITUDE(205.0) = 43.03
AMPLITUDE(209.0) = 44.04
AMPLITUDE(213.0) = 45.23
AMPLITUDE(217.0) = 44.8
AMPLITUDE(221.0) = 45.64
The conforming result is 0.3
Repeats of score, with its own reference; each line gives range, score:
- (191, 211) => -2.4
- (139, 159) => 0.3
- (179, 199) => -2.9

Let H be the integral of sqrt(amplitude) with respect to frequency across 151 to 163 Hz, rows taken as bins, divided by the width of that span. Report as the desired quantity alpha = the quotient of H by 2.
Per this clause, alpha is 3.42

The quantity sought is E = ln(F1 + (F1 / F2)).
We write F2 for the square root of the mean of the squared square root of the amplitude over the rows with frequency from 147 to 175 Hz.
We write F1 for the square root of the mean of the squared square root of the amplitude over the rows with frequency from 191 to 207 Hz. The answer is 1.95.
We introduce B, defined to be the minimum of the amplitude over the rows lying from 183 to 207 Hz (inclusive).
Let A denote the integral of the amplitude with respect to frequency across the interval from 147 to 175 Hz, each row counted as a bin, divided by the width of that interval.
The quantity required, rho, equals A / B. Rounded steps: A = 46.9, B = 33.75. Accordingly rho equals 1.4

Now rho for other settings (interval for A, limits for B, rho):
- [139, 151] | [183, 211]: 1.4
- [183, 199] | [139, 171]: 0.8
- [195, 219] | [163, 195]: 1.2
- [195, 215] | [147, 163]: 0.9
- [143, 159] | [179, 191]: 1.3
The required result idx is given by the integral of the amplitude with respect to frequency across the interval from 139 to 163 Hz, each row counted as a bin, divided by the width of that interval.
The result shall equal 47.3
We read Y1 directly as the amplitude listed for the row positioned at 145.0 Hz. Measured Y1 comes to 49.59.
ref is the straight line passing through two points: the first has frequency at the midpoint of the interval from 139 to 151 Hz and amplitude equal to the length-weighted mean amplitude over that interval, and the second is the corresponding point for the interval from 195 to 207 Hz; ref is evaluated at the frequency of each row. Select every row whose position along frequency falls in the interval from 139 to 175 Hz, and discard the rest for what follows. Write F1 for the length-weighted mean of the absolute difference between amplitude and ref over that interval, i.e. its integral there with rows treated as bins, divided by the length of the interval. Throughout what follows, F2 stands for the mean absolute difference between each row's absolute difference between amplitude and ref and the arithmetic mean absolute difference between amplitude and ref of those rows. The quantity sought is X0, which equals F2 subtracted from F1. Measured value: 0.7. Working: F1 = 1.6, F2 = 0.9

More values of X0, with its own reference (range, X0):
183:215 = 2.4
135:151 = 0.6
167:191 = 2.6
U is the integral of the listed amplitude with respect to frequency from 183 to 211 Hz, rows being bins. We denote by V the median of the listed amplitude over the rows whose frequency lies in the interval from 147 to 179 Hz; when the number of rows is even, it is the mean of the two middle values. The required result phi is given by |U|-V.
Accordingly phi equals 1035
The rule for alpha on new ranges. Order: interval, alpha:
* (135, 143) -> 3.44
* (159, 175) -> 3.41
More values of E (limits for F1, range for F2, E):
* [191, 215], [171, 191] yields 1.98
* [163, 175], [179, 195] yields 2.07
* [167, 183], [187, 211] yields 2.07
